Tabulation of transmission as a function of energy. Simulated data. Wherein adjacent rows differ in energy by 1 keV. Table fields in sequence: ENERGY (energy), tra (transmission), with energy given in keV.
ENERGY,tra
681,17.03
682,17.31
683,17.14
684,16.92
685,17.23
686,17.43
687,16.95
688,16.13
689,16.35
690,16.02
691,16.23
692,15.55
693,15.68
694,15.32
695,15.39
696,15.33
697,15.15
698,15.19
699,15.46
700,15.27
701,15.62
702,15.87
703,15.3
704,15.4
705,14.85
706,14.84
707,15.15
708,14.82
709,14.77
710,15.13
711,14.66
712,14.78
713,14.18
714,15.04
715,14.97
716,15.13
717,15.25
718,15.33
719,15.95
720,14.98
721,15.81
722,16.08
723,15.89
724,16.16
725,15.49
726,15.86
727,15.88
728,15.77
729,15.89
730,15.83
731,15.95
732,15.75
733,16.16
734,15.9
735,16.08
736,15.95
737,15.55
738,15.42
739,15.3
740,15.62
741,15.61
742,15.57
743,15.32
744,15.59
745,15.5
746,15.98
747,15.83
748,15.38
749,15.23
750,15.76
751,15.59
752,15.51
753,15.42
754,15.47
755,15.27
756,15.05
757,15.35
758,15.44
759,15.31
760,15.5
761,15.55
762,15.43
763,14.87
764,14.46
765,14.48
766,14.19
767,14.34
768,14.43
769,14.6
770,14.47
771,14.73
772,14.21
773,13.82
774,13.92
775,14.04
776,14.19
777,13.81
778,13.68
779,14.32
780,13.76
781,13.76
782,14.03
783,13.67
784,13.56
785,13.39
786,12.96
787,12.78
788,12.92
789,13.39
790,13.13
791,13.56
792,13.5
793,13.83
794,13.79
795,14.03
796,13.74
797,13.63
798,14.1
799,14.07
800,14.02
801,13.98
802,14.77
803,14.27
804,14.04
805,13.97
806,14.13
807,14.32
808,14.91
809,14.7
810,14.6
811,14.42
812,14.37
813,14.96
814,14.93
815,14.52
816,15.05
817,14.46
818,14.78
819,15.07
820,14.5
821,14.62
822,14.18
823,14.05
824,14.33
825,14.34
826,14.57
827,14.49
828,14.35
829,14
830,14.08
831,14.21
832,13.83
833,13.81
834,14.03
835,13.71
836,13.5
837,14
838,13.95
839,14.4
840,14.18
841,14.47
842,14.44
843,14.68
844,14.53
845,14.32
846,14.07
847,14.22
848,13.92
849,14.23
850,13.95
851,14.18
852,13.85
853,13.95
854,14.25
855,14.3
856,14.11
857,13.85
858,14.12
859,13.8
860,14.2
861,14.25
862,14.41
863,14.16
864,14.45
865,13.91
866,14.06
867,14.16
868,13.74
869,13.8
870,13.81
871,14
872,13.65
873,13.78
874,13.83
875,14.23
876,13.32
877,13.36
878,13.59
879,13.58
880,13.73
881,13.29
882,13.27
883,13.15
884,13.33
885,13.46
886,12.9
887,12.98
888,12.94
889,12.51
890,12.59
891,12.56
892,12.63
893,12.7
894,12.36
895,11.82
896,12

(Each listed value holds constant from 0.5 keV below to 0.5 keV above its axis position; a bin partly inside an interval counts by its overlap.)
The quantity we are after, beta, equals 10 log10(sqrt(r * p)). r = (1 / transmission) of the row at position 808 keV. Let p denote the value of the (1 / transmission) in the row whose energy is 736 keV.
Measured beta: -11.9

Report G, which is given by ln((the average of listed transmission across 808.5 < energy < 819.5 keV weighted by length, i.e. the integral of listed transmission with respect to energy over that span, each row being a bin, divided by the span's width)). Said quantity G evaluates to 2.69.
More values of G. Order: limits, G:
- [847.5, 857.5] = 2.64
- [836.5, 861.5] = 2.65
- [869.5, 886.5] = 2.61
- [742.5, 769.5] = 2.72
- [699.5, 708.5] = 2.72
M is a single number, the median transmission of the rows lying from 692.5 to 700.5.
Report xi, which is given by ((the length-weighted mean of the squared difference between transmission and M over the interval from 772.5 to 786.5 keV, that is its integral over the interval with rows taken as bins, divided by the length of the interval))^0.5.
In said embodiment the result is 1.6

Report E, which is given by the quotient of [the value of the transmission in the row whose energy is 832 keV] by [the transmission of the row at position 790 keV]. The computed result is 1.05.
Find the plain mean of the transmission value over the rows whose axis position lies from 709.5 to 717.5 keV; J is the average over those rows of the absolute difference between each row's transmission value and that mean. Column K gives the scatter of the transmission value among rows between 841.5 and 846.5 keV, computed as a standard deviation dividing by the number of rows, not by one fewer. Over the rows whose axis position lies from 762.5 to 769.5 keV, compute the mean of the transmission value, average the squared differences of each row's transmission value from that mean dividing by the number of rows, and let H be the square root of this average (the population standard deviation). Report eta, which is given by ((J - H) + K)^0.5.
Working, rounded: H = 0.198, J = 0.26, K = 0.21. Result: 0.5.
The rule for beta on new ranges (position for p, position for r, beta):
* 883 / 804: -11.3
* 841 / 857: -11.5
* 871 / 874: -11.4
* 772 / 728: -11.8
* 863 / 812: -11.5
